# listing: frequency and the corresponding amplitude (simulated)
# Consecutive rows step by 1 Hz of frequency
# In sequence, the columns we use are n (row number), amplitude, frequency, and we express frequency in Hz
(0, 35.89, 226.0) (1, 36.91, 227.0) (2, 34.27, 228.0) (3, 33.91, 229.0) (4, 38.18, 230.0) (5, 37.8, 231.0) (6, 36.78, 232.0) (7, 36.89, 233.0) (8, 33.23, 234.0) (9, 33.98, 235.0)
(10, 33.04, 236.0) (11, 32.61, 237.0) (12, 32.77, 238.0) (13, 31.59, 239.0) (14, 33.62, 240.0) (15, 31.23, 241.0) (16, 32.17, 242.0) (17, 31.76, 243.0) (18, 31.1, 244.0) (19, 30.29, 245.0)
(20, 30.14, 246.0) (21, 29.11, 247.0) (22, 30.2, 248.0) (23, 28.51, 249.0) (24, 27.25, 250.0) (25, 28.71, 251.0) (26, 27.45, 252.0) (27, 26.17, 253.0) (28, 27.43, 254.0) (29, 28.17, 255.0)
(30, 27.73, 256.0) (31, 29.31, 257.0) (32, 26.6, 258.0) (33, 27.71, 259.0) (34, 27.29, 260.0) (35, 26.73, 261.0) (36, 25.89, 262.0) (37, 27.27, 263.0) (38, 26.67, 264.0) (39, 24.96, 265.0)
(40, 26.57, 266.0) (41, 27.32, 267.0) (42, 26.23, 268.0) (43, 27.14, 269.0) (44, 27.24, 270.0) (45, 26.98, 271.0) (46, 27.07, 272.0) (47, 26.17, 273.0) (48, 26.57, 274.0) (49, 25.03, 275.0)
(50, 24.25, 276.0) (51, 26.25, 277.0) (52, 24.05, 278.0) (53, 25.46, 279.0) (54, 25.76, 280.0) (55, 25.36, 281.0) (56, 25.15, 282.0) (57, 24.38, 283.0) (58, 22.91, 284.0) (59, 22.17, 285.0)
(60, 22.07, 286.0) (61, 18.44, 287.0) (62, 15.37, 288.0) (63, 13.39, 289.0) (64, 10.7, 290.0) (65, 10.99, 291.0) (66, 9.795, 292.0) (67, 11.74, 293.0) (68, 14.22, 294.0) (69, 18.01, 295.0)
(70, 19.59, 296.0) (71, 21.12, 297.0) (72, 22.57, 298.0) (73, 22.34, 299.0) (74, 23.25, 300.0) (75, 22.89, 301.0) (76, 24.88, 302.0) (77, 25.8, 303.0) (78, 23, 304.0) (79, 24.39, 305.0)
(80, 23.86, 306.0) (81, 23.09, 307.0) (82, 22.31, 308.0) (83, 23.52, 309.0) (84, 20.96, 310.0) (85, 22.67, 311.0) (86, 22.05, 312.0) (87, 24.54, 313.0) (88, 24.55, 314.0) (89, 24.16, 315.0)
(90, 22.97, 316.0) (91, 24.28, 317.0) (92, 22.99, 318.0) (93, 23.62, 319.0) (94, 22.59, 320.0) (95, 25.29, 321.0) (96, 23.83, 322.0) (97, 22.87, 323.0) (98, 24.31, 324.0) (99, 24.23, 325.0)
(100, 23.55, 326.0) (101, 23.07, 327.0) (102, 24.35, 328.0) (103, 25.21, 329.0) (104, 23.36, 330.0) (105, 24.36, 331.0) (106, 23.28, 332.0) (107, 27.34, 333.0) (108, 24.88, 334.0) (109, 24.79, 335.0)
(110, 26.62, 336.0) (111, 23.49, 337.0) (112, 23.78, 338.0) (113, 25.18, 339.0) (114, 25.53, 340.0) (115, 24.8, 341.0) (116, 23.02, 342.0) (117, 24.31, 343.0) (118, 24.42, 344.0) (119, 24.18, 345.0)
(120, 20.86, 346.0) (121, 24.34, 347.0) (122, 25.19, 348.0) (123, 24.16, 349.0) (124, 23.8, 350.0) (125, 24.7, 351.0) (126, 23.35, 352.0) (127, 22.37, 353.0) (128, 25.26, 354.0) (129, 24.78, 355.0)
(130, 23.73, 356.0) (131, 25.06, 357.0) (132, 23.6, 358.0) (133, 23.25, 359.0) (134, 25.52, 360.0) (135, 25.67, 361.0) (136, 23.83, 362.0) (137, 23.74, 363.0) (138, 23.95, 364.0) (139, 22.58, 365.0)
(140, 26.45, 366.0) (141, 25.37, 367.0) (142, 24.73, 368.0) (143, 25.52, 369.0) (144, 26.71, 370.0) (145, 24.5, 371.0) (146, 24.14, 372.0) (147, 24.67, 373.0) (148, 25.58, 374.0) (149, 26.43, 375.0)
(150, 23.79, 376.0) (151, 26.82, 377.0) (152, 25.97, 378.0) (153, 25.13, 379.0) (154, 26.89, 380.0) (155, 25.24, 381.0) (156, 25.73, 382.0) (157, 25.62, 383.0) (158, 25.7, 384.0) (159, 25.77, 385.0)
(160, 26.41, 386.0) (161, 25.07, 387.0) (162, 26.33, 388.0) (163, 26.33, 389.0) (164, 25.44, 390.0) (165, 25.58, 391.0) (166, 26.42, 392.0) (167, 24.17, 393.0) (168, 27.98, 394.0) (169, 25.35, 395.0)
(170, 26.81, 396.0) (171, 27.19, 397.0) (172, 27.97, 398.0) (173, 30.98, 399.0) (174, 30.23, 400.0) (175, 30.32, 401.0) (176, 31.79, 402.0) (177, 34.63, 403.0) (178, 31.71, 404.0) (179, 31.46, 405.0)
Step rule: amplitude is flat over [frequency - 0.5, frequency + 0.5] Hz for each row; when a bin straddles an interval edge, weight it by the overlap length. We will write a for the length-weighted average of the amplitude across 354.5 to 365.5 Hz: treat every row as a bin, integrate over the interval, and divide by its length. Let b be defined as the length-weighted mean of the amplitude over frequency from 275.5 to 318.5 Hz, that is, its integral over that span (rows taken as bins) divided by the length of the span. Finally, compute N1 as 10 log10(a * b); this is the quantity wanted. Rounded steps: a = 24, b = 21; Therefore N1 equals 27.1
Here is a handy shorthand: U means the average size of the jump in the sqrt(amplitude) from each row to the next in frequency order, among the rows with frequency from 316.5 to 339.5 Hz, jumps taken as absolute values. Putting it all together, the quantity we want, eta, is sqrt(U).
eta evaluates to 0.37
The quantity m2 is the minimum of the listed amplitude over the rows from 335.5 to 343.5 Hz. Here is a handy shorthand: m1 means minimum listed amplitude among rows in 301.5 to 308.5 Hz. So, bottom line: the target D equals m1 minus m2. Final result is -1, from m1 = 22.31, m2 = 23.02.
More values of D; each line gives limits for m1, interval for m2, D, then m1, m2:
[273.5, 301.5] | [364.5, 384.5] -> -13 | 9.795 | 22.58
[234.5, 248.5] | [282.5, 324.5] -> 19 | 29.11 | 9.795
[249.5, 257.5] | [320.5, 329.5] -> 3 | 26.17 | 22.87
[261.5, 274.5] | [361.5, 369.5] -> 2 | 24.96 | 22.58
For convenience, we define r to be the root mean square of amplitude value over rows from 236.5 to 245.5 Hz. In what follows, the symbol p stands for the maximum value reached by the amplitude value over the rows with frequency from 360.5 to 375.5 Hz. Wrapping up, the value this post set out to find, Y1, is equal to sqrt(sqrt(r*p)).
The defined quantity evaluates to 5.40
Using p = 26.71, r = 31.9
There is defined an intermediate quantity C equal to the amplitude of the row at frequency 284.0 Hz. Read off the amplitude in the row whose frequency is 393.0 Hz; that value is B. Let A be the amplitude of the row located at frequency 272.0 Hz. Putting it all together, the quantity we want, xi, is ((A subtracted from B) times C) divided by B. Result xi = -2.7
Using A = 27.07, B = 24.17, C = 22.91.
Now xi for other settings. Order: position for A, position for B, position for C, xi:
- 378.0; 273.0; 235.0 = 0.3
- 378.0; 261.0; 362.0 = 0.7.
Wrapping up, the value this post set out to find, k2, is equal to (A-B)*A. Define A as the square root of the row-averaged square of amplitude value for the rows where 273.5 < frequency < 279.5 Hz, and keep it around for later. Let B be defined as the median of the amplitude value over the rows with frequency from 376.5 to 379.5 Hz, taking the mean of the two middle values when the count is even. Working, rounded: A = 25.3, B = 26.0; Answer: -17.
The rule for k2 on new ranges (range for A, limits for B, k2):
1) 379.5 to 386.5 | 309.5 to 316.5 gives 76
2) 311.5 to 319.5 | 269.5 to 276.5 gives -69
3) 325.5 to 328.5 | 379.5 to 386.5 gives -49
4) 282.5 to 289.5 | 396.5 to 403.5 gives -205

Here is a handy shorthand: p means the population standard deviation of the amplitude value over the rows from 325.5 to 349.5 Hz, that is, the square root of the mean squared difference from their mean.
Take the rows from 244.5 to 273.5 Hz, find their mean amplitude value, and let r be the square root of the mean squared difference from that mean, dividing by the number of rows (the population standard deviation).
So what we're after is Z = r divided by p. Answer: 1.04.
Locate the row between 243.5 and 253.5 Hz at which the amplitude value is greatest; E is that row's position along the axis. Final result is 244.0 Hz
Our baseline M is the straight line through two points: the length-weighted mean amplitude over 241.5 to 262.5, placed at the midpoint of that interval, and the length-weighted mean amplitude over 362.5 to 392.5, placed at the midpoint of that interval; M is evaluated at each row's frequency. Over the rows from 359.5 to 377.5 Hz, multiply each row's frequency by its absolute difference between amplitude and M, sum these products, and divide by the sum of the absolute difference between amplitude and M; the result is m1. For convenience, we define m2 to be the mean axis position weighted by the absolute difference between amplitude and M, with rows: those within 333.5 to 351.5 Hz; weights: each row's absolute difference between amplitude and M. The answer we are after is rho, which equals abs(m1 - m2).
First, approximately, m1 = 368.2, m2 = 343.0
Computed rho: 25.2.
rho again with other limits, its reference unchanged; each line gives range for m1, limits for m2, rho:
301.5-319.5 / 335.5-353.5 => 34.7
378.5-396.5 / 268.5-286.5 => 109.6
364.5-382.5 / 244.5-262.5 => 118.1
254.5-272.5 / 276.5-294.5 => 24.9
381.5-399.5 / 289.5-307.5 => 99.0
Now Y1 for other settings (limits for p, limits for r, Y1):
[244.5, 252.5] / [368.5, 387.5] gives 5.28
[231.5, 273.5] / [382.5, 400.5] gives 5.60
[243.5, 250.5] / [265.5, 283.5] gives 5.33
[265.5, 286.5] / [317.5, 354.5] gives 5.07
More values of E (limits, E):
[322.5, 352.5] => 333.0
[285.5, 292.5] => 286.0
